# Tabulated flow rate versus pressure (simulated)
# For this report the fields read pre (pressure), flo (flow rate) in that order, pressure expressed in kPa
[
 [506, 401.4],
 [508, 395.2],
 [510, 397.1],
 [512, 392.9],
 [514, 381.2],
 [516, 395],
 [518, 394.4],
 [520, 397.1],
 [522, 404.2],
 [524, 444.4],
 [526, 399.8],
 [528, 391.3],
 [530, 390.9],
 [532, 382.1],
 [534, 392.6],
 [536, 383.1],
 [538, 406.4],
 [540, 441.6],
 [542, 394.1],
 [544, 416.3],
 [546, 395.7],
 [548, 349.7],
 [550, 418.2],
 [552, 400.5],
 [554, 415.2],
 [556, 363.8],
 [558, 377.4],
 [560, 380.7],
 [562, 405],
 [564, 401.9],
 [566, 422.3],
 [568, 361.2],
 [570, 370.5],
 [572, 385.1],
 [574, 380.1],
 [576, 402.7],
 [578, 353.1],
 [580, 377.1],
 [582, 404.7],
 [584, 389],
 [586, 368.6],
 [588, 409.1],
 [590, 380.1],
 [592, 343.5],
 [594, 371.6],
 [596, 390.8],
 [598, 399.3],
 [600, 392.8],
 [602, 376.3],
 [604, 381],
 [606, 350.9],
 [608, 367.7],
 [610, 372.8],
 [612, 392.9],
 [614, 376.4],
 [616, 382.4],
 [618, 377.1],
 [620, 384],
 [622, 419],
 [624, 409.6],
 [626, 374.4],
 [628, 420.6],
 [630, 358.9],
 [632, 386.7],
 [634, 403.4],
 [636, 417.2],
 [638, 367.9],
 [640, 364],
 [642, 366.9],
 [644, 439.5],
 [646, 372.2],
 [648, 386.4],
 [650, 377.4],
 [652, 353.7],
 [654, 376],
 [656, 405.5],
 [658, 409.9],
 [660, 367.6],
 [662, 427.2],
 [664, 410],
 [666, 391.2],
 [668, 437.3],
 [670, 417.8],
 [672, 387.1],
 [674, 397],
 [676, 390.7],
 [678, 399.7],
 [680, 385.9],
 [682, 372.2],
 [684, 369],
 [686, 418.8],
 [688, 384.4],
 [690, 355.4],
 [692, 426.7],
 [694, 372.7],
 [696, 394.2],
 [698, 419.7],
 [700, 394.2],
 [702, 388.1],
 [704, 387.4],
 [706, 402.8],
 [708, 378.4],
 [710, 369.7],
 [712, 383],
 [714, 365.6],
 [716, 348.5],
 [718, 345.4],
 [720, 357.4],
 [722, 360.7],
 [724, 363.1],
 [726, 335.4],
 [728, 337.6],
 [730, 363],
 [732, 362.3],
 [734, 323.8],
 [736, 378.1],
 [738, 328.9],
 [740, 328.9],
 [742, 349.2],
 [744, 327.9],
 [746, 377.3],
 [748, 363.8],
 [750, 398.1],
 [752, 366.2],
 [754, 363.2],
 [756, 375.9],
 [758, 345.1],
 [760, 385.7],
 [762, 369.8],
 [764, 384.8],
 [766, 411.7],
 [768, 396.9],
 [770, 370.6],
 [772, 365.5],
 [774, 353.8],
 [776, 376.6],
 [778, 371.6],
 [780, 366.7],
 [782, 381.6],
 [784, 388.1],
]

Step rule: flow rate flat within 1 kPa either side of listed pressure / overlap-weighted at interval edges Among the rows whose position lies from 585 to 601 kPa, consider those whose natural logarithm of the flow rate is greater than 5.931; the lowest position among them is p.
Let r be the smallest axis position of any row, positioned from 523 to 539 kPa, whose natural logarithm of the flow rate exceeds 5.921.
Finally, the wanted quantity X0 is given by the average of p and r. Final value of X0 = 556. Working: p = 588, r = 524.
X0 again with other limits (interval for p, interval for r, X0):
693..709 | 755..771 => 726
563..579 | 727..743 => 650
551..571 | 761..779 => 658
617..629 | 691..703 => 655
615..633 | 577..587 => 598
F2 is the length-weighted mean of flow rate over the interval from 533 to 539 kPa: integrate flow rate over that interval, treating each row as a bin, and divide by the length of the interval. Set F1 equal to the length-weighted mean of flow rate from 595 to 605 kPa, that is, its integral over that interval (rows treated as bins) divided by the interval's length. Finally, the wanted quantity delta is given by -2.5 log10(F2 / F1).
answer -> -0.02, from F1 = 388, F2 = 394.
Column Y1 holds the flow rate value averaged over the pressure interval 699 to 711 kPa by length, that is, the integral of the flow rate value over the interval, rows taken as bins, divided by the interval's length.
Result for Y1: 386.8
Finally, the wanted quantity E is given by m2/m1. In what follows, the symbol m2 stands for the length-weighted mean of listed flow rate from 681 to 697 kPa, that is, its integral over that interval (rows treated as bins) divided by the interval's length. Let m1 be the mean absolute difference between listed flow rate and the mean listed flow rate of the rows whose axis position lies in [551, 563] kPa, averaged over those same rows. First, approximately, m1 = 16.5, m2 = 387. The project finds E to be 23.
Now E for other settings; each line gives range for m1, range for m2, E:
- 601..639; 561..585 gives 24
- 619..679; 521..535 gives 20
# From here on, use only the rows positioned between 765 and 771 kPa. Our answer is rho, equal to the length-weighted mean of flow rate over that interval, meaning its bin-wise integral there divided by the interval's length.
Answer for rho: 393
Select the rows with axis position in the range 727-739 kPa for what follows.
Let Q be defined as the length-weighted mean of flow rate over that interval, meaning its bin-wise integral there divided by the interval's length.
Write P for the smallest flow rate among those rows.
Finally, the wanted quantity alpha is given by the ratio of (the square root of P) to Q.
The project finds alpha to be 0.0516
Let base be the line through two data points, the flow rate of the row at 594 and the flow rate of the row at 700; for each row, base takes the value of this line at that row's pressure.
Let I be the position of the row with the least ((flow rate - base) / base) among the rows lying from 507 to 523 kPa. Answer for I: 514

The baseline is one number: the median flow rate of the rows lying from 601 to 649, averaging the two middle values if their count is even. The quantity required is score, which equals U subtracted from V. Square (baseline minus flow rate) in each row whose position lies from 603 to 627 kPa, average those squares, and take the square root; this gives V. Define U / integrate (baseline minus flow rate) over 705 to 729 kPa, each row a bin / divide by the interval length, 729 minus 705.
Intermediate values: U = 17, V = 18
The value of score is 1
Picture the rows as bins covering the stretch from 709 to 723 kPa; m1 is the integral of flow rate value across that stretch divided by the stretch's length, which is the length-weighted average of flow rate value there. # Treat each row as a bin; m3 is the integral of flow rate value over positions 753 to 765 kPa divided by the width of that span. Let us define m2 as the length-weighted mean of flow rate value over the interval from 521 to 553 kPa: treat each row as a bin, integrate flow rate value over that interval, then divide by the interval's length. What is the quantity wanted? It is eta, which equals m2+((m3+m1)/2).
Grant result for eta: 767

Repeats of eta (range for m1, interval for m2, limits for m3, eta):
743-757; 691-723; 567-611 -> 754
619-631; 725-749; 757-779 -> 733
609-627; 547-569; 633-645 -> 781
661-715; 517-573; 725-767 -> 773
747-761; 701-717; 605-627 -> 755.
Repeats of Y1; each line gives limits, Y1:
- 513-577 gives 395.1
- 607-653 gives 385.7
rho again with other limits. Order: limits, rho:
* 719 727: 354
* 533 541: 406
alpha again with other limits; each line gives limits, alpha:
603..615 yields 0.0501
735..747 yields 0.0520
